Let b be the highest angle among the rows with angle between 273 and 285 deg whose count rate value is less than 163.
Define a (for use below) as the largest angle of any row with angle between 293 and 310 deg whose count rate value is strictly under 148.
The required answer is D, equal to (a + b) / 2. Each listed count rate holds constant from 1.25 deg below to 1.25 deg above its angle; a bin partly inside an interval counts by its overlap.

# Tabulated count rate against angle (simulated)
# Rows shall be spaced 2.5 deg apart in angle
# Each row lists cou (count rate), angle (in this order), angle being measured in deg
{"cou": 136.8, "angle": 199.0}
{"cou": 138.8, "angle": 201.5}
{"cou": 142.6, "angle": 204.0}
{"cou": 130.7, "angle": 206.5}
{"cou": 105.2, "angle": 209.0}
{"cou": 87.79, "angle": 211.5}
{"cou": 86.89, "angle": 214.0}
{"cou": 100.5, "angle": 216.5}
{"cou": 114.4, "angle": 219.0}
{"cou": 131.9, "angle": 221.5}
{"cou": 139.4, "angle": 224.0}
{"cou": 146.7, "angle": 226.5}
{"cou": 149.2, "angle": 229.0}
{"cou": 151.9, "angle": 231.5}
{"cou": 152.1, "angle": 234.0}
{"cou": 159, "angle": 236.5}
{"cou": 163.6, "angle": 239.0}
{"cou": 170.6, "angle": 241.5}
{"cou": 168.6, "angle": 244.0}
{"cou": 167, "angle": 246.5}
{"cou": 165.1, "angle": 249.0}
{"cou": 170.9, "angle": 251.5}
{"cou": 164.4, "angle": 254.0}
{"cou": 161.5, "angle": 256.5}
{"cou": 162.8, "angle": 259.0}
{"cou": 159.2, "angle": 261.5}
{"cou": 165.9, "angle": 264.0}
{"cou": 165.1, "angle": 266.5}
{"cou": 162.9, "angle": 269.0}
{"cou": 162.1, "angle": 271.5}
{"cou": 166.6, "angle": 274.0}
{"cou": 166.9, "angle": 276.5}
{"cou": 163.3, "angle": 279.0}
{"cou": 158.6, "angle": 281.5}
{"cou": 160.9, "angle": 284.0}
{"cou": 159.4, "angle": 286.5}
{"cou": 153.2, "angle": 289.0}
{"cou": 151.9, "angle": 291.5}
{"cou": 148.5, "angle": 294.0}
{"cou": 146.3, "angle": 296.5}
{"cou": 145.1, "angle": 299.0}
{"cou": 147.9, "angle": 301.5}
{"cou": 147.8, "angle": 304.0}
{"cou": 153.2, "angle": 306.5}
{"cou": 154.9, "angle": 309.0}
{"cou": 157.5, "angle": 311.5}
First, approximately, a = 304.0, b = 284.0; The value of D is 294.0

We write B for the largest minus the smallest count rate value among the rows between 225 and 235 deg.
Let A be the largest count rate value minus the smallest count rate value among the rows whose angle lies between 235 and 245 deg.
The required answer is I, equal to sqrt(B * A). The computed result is 7.9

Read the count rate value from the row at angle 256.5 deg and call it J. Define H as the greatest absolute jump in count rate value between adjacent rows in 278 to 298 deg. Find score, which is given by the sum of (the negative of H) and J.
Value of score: 155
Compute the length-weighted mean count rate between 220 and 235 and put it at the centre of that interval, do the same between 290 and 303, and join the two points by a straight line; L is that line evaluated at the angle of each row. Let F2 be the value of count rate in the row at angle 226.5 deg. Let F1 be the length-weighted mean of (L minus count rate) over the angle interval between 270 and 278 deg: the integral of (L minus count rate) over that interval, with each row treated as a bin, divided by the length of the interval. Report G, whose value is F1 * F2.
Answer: -2664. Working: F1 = -18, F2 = 146.7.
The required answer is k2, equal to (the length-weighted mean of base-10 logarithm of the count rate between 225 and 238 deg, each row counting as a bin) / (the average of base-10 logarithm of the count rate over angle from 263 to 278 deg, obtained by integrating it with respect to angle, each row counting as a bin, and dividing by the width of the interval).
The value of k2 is 0.98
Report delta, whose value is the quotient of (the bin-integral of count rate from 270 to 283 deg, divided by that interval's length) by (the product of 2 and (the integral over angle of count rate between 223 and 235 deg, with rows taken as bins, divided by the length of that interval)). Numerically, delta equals 0.55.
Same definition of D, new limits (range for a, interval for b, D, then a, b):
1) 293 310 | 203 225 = 264.0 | 304.0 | 224.0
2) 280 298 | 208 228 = 261.5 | 296.5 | 226.5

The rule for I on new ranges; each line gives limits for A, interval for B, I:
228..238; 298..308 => 8.9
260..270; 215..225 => 16.1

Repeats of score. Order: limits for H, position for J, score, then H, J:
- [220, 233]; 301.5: 140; 7.5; 147.9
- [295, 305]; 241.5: 168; 2.8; 170.6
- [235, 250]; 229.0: 142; 7.0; 149.2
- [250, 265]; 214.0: 80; 6.7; 86.89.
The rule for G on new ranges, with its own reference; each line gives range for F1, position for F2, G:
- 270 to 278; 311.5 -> -2860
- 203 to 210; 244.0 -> 2898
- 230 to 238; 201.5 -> -1328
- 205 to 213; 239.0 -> 5778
